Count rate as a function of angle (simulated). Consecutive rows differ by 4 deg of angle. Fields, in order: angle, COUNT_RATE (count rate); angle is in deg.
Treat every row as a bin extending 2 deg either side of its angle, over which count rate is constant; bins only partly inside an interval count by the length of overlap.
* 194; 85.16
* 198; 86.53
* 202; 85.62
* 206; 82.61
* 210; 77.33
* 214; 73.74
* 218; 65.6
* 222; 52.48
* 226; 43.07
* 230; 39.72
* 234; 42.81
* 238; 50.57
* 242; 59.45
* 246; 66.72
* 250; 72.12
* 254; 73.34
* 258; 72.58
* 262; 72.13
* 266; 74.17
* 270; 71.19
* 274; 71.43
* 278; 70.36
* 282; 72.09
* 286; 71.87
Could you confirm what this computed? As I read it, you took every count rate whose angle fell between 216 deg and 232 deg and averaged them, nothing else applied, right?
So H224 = 50.2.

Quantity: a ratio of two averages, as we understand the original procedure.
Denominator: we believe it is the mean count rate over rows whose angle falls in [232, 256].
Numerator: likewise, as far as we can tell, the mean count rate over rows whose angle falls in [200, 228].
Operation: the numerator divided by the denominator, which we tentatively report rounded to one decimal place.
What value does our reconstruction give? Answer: 1.1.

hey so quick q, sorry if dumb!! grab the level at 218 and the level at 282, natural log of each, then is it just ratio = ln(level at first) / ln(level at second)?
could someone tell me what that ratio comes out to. 0.98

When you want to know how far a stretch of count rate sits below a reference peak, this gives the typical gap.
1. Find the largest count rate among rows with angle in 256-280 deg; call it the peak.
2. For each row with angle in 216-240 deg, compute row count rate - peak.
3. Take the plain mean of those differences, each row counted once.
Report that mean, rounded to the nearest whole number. -25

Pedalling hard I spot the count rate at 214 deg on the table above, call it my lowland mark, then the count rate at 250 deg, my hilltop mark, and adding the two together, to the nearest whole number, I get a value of 146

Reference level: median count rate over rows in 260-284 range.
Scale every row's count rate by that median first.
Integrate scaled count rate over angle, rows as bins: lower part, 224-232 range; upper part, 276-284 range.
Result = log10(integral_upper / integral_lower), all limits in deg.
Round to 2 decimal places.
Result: 0.24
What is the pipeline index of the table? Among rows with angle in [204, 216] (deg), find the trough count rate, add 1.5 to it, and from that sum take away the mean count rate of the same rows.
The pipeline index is -2.7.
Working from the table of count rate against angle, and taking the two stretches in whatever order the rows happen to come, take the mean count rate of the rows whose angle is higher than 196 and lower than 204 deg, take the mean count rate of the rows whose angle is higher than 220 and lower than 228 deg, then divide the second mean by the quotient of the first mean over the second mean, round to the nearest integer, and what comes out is 27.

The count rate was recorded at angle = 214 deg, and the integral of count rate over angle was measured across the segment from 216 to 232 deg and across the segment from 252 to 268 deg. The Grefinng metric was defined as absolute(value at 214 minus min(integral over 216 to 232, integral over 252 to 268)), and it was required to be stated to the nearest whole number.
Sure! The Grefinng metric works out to 730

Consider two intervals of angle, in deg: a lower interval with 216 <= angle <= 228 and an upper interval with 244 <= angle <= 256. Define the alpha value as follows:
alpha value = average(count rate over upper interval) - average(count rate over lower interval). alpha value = 17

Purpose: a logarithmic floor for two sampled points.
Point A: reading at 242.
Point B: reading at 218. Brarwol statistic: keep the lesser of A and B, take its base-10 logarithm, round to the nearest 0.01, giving 1.77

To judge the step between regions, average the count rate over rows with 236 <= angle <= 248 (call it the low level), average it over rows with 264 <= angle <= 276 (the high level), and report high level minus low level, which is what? 13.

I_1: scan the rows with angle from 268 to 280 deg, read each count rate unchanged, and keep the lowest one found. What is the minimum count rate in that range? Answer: 70.36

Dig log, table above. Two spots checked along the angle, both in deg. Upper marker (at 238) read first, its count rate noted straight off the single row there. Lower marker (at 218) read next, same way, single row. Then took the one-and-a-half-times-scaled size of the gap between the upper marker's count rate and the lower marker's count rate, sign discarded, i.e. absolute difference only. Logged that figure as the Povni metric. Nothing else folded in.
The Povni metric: 23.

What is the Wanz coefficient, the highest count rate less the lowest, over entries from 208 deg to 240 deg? 38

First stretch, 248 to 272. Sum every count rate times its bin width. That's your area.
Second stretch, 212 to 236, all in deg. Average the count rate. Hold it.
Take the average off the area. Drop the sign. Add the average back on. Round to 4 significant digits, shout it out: 1742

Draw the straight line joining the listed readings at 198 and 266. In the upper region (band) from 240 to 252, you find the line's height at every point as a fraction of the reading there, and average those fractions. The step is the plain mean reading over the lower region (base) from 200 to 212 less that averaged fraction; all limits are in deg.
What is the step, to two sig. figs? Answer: 81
